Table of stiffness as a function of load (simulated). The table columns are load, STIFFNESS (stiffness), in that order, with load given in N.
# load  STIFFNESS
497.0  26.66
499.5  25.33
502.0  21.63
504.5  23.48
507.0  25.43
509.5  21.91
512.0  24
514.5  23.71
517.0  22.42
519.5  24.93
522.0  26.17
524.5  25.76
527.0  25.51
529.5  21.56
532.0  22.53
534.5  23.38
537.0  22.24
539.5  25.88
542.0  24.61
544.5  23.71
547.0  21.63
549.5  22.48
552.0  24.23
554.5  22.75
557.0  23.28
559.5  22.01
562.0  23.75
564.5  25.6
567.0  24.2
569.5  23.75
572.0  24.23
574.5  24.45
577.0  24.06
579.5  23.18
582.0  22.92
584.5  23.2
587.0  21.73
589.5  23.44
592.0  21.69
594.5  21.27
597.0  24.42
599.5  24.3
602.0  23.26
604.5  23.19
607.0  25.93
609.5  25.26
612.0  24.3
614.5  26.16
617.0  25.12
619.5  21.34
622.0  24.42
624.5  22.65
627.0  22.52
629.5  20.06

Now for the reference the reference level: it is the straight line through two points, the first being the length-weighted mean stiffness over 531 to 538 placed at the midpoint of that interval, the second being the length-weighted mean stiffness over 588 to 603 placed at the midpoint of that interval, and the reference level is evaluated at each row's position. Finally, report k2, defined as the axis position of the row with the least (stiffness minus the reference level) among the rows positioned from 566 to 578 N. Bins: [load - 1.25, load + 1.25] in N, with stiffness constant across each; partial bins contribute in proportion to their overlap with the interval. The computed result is 569.5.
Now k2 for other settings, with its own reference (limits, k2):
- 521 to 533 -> 529.5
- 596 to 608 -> 604.5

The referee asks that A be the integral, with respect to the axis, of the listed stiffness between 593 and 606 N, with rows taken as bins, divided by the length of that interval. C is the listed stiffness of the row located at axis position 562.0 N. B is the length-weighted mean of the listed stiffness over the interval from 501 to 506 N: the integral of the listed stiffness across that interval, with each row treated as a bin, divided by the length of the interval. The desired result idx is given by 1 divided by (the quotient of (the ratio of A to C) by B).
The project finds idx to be 23.2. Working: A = 23.3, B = 22.7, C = 23.75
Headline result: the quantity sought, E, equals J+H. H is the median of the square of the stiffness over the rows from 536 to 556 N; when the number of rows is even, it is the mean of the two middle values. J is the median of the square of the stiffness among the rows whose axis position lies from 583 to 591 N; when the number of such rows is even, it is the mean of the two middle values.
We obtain 1078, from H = 540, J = 538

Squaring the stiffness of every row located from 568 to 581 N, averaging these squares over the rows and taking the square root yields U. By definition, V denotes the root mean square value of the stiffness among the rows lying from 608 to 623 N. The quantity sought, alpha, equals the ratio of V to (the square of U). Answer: 0.043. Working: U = 23.9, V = 24.5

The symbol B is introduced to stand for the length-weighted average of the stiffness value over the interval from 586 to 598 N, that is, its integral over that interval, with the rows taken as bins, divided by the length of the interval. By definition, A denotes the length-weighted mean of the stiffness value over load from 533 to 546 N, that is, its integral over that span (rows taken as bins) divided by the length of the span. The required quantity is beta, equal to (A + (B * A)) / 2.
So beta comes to 281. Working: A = 23.9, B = 22.5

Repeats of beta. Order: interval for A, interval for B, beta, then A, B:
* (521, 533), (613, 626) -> 303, 24.3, 23.9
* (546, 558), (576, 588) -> 275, 22.9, 23.0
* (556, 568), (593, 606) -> 289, 23.8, 23.3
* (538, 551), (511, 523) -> 298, 23.6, 24.2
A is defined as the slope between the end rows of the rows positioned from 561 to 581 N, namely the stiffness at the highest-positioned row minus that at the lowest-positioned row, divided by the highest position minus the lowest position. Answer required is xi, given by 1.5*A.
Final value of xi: 0.0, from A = -0.03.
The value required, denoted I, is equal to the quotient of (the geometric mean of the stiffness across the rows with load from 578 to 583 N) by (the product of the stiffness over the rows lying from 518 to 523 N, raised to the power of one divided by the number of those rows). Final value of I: 0.90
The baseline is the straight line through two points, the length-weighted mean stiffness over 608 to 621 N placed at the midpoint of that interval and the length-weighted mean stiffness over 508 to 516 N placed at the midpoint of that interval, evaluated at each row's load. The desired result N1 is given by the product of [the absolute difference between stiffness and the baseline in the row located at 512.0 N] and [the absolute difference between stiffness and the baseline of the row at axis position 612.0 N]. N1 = 0.1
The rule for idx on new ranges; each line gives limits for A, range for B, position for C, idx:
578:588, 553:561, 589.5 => 23.4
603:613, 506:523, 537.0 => 21.7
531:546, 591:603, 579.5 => 22.5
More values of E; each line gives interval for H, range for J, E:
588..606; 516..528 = 1192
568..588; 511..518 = 1113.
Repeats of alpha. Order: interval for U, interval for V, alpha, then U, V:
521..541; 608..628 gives 0.041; 24.2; 24.0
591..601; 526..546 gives 0.045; 23.0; 23.7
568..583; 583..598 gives 0.040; 23.8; 22.7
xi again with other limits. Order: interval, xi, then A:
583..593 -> -0.3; -0.20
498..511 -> -0.5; -0.34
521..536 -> -0.3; -0.22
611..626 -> -0.2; -0.13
